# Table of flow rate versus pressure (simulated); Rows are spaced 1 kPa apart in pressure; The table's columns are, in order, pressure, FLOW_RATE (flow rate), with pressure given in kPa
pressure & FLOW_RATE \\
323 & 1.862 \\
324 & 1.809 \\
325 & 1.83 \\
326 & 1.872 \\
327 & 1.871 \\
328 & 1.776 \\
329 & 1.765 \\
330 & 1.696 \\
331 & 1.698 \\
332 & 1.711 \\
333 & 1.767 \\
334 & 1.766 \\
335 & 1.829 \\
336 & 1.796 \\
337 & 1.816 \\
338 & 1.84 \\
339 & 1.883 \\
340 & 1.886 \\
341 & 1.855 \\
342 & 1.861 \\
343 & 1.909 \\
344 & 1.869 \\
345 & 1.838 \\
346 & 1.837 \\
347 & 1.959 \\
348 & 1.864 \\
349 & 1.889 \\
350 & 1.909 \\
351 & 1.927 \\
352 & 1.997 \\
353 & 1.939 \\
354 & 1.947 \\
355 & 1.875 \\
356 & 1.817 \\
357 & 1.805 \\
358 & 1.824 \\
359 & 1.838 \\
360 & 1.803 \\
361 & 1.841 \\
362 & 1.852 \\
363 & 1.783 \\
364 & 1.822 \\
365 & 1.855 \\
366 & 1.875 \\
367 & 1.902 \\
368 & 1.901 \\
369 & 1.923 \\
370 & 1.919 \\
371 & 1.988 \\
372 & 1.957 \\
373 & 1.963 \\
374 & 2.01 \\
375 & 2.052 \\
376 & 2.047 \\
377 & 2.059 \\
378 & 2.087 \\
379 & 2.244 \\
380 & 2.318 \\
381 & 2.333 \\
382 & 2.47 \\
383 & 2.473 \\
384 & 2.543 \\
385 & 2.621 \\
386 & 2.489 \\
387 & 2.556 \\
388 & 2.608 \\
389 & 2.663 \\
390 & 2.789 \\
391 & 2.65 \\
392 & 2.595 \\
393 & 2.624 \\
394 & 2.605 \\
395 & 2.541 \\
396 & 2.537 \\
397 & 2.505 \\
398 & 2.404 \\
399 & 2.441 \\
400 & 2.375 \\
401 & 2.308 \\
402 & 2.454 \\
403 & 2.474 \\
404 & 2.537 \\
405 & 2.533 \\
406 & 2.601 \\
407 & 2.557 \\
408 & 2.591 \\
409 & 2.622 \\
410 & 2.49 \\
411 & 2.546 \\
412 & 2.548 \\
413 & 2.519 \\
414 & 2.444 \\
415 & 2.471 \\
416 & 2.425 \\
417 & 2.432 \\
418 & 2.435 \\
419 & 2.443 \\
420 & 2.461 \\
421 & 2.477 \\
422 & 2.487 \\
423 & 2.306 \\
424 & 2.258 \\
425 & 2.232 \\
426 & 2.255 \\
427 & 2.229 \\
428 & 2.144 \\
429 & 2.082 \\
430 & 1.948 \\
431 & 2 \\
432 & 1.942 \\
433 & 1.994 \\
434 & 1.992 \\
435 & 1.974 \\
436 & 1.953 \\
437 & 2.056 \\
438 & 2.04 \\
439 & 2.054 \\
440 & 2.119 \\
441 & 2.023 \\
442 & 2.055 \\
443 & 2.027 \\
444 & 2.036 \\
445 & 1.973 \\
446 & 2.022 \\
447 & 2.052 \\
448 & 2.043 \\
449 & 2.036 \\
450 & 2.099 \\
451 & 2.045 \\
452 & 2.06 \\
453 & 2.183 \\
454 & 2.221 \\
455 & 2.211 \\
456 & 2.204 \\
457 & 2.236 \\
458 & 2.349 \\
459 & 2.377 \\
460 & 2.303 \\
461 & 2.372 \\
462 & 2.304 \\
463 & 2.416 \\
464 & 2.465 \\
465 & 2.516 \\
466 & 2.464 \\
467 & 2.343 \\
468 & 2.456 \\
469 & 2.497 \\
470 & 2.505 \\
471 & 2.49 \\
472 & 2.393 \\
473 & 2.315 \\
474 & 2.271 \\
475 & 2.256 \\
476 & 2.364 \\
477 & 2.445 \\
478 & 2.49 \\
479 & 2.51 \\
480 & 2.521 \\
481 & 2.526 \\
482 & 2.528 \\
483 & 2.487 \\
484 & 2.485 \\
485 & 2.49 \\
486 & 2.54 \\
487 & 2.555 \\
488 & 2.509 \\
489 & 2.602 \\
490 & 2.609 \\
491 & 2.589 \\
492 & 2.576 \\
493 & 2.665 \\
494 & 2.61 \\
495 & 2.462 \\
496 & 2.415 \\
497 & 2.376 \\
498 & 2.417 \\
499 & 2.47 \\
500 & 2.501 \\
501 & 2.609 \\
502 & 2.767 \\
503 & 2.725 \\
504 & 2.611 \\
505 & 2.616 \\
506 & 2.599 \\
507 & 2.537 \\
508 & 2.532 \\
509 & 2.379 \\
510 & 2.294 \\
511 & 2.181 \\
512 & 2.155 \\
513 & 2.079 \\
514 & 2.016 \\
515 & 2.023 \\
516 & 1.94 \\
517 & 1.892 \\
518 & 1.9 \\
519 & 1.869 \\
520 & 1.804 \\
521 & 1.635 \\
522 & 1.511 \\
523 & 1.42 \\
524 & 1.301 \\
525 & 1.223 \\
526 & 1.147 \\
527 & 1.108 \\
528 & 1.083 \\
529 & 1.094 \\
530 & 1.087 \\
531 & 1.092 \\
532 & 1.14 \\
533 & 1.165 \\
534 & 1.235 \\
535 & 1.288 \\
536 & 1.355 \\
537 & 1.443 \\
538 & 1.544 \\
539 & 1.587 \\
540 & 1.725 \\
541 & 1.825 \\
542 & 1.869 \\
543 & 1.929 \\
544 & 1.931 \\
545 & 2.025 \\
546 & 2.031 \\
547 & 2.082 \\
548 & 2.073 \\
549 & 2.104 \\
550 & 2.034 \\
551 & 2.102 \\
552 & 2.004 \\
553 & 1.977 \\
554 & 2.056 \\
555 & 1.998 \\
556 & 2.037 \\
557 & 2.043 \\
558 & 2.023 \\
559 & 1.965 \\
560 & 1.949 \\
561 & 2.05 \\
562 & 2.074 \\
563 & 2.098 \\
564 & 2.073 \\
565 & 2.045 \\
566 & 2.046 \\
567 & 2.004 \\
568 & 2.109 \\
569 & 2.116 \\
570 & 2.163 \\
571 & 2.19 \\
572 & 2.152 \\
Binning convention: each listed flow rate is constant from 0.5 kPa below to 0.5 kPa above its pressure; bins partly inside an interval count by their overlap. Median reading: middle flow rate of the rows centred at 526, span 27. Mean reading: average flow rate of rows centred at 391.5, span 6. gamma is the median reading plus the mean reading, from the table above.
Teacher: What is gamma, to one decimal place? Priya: 4.1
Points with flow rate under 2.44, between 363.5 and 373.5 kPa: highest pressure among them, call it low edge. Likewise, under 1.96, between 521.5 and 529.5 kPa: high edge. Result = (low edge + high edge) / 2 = 451.0 kPa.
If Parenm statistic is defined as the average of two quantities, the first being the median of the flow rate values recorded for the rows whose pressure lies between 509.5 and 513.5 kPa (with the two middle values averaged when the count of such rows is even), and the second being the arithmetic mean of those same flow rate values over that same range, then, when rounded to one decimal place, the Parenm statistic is 2.2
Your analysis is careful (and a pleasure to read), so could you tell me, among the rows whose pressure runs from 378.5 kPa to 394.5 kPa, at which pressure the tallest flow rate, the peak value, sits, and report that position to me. 390 kPa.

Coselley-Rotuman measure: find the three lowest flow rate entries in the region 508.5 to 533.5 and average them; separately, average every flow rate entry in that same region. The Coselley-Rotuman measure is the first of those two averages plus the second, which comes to 2.7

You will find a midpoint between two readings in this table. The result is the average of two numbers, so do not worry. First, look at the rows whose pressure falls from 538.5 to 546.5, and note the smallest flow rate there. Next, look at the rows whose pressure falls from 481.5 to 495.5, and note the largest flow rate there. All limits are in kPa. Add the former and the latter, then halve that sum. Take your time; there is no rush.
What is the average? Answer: 2.13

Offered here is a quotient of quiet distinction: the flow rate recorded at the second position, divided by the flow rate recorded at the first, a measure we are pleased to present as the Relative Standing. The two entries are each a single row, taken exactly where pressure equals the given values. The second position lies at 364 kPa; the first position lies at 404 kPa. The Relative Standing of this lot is 0.7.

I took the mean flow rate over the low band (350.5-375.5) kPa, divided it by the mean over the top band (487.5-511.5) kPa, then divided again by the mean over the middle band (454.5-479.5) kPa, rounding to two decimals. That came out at 0.32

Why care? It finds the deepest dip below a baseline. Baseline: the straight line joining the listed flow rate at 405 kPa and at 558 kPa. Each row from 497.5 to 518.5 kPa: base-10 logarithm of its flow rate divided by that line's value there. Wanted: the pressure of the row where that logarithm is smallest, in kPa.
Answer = 517 kPa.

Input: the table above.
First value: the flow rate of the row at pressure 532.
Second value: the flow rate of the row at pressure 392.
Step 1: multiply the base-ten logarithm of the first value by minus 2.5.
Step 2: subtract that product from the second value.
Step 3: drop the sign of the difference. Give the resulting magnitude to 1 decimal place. 2.7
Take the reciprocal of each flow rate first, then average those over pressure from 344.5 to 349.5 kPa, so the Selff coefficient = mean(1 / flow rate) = 0.53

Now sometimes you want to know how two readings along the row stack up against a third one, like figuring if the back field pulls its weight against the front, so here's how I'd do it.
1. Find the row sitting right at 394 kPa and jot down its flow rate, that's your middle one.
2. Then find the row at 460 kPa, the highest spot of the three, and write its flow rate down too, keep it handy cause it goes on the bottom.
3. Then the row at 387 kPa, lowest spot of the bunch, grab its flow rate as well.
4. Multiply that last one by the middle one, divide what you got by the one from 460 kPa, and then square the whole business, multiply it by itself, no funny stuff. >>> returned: 8.4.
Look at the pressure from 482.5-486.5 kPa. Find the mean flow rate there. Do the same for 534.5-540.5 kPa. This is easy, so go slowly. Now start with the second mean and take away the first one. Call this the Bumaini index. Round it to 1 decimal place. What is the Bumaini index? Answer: -1.0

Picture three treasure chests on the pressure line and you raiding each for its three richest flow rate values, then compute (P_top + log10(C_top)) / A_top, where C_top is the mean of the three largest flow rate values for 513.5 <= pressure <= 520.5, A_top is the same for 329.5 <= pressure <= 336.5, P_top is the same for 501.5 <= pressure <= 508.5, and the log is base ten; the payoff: 1.7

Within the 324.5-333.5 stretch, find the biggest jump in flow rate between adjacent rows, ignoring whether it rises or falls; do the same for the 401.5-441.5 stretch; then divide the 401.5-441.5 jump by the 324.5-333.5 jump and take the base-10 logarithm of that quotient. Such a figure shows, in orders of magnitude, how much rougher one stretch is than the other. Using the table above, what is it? 0.28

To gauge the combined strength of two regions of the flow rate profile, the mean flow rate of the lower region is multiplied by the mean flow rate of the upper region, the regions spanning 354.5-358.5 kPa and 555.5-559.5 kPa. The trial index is 3.69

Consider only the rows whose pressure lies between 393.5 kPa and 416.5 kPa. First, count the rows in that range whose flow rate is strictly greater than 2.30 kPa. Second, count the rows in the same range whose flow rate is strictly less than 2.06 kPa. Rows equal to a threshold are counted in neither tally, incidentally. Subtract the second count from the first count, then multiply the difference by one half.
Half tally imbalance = 11.5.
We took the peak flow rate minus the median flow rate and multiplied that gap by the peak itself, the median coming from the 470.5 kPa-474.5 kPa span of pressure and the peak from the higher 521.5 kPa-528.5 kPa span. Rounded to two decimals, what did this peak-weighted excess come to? -1.27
